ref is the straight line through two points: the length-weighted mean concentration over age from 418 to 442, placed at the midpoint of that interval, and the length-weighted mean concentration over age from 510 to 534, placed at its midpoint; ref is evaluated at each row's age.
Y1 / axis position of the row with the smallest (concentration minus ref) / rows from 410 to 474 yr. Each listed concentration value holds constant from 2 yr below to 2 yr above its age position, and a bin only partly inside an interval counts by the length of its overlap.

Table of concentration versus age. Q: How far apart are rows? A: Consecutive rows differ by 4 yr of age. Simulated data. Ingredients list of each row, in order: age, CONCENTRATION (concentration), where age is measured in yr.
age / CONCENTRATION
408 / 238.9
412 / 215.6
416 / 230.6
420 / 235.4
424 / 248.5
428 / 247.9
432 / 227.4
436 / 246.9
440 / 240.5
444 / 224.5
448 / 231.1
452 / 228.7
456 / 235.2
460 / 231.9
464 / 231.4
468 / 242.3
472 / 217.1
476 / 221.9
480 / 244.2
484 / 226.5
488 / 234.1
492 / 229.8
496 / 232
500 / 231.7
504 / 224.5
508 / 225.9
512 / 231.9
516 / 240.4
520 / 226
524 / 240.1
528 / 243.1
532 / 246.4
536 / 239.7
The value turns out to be 412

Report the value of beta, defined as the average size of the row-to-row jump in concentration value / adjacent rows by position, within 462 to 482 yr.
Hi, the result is 15.8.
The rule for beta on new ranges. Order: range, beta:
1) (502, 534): 7.2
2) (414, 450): 10.9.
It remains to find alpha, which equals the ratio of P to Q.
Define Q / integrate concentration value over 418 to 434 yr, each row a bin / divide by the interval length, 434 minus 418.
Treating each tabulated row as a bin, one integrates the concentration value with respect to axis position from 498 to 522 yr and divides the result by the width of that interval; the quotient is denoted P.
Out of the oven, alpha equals 0.96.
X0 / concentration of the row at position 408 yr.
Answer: 238.9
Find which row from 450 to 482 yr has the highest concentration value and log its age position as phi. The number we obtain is 480 yr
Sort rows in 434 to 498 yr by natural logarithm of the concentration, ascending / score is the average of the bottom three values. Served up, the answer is 5.40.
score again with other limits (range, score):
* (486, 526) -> 5.42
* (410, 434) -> 5.41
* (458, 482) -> 5.41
